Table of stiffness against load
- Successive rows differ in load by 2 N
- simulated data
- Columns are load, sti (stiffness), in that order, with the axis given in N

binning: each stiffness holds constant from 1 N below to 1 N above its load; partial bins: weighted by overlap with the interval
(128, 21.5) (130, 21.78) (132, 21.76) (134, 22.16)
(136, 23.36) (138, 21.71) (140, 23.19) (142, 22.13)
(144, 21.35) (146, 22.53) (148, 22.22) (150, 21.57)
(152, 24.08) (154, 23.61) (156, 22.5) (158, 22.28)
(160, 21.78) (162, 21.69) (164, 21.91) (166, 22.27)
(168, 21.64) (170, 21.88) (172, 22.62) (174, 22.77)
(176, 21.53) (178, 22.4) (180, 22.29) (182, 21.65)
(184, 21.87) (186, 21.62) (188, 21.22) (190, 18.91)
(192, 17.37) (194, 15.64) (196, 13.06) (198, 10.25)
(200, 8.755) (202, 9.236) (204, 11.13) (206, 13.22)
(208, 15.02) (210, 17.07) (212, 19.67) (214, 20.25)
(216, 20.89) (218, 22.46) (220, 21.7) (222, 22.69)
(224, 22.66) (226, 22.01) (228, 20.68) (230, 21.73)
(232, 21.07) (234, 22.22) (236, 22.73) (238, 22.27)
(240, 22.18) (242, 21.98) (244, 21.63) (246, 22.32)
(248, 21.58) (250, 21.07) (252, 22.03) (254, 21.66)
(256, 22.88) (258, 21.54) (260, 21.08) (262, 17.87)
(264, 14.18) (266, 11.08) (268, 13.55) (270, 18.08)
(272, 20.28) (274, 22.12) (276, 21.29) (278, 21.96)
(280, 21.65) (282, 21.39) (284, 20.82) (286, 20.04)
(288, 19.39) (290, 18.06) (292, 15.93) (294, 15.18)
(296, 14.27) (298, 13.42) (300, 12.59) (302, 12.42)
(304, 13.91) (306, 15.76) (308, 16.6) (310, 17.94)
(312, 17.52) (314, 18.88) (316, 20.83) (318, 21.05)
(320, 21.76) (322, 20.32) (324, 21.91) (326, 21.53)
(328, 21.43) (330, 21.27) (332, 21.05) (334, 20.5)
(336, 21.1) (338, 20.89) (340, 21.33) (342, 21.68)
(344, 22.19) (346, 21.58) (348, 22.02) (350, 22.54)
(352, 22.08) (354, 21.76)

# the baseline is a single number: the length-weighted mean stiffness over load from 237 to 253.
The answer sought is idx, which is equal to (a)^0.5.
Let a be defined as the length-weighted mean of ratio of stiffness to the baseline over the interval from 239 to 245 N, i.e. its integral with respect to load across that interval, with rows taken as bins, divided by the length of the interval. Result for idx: 1.00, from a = 1.00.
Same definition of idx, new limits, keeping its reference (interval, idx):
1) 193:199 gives 0.77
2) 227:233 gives 0.98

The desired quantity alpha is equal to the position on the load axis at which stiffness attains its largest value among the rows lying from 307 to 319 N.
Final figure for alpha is 318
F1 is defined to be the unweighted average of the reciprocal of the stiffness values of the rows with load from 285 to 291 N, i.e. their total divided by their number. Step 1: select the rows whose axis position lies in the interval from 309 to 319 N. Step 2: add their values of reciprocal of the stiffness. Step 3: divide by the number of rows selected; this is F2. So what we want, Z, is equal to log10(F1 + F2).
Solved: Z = -0.98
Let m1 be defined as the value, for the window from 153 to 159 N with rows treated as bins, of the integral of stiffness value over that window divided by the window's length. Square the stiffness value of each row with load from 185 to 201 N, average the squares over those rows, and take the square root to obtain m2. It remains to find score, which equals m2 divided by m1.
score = 0.72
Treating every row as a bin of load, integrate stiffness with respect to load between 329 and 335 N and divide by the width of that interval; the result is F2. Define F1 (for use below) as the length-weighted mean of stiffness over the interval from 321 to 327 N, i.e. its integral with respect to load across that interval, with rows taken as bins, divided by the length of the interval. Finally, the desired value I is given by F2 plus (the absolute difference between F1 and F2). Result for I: 21.3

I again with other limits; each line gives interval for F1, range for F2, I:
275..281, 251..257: 22.7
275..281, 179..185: 22.2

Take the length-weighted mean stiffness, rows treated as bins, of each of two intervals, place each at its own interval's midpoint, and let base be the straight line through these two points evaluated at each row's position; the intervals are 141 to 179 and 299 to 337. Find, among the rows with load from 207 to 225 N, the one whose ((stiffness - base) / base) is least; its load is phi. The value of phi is 208 N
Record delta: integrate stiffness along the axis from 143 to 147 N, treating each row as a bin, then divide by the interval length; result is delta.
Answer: 21.9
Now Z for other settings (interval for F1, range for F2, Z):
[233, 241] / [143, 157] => -1.05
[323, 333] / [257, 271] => -0.96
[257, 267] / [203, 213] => -0.88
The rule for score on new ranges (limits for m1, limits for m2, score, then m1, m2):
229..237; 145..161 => 1.03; 21.9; 22.6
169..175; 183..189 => 0.96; 22.4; 21.6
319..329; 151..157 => 1.09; 21.4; 23.4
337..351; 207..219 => 0.89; 21.7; 19.4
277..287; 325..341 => 1.00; 21.2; 21.1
